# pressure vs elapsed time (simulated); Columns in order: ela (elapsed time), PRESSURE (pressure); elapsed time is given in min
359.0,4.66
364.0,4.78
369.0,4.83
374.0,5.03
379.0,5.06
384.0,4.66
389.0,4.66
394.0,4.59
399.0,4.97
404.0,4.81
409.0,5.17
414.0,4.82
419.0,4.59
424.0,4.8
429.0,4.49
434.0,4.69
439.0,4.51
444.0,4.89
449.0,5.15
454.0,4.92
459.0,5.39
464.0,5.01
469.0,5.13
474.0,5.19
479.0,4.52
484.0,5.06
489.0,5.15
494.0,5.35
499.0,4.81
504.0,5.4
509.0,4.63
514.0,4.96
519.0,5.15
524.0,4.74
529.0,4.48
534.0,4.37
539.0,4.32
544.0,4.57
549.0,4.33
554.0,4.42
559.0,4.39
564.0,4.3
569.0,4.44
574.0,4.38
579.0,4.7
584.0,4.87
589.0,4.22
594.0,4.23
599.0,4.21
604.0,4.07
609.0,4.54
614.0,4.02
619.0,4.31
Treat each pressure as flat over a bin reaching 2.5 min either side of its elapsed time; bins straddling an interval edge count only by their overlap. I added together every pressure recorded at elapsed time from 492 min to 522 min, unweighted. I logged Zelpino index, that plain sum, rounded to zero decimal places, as 30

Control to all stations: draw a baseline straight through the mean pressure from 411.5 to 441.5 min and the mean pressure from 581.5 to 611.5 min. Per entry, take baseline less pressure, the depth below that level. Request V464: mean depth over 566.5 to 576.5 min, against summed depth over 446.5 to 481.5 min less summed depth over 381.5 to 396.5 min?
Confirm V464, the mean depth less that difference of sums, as 3.4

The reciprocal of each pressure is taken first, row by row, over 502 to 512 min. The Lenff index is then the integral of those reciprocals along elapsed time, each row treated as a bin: 2.0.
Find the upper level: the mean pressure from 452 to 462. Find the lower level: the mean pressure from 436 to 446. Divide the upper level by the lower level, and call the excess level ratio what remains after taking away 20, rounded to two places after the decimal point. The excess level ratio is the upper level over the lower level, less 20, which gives -18.90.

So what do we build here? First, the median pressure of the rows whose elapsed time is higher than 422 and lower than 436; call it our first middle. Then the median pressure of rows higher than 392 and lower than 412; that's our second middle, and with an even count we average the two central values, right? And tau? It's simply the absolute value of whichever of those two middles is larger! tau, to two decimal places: 4.89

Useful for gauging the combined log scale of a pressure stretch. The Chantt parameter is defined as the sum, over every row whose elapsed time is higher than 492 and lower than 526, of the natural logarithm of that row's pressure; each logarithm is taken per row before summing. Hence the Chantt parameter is 11.3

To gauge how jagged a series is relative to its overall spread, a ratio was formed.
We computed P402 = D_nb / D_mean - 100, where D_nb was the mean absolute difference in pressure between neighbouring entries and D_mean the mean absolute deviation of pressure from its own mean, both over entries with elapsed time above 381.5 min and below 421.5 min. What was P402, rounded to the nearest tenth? -98.6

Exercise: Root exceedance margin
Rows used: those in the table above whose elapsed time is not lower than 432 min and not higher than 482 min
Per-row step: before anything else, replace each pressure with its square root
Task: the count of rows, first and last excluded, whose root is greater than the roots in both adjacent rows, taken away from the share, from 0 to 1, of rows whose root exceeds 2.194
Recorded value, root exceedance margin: -2.30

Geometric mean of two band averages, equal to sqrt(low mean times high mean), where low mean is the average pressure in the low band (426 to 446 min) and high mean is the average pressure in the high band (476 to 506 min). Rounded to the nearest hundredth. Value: 4.84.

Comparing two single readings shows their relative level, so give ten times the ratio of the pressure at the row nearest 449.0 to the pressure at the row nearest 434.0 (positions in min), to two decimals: 10.98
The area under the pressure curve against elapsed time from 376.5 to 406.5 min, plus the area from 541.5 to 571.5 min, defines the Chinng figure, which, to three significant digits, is 276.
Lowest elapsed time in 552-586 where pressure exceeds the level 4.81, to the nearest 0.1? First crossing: 584.0 min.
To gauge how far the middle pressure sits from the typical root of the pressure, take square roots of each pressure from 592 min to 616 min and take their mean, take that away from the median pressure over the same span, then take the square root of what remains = 1.47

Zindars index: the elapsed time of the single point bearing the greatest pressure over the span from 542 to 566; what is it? 544.0 min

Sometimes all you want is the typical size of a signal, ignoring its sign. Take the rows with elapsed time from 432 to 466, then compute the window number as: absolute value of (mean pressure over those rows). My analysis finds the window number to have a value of 4.94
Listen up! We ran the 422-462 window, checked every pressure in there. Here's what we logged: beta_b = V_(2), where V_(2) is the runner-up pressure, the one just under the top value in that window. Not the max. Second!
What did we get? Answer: 5.15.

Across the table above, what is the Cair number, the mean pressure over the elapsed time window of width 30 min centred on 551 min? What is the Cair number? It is 4.4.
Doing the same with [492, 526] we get 5.0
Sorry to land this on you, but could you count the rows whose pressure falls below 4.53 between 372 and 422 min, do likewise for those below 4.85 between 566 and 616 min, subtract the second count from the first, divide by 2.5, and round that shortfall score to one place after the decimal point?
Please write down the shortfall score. -3.6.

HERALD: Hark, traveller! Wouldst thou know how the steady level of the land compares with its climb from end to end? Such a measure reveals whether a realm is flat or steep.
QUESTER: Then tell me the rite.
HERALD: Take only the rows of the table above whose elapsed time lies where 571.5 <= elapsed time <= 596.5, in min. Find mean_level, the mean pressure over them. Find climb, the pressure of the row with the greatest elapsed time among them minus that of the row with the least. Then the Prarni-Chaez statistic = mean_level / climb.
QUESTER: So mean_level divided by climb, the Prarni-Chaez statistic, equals -30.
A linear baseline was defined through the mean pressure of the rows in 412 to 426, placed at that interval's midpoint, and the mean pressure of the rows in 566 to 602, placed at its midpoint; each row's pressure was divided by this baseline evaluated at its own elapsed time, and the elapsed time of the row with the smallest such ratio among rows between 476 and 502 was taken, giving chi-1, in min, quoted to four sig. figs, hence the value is 479.0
